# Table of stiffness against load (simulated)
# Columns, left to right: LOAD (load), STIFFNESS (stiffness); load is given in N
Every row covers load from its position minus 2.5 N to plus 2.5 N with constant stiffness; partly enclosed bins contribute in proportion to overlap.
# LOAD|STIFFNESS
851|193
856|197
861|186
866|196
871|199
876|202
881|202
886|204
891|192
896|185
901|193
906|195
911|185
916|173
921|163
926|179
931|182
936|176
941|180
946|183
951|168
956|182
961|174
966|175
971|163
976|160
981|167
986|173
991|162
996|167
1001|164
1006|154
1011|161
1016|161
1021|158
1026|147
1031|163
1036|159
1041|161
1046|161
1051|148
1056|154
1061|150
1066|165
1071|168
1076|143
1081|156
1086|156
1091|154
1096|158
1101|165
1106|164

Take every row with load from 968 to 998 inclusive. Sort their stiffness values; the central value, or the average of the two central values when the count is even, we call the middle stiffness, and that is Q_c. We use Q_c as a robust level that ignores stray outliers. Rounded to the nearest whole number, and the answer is 165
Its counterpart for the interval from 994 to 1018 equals 161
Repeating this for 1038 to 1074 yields 161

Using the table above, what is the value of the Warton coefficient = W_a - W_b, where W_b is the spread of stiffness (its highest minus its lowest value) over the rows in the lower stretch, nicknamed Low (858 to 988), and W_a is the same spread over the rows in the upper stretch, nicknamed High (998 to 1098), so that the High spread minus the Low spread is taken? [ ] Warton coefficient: -19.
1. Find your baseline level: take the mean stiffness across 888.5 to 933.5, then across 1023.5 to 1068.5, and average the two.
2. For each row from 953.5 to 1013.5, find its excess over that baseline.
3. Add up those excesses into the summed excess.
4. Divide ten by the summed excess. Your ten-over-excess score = -0.29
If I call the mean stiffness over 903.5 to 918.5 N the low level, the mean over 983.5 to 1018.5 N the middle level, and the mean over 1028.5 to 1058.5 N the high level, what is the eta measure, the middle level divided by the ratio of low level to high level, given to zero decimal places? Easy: 140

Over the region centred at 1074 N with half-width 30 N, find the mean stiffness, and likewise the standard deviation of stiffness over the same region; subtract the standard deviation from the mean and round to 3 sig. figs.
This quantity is 149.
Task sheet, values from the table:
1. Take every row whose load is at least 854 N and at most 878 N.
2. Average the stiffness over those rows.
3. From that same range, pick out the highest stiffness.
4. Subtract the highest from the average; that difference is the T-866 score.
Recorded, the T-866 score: -6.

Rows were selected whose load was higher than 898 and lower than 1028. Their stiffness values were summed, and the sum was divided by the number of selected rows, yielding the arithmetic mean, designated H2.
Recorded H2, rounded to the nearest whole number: 171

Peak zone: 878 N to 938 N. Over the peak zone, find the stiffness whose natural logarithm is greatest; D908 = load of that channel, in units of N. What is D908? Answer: 886 N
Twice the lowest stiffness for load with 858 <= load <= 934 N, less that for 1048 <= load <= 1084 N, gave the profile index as 183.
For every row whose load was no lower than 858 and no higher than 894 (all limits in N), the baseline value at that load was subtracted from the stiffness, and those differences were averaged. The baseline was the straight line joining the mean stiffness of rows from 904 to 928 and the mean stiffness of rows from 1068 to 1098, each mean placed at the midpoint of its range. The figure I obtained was 13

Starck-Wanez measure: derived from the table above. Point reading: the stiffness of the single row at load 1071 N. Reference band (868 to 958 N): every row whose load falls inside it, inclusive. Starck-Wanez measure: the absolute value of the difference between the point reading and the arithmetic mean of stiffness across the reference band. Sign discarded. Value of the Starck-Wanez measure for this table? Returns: 18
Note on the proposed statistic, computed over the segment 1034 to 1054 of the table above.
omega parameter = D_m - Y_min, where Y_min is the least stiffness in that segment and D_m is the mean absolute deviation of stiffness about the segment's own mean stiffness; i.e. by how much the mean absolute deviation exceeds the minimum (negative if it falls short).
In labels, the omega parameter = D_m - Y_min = -143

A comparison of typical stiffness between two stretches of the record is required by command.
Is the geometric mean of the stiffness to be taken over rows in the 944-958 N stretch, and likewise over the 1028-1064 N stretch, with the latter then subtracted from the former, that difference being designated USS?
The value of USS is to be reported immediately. 21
